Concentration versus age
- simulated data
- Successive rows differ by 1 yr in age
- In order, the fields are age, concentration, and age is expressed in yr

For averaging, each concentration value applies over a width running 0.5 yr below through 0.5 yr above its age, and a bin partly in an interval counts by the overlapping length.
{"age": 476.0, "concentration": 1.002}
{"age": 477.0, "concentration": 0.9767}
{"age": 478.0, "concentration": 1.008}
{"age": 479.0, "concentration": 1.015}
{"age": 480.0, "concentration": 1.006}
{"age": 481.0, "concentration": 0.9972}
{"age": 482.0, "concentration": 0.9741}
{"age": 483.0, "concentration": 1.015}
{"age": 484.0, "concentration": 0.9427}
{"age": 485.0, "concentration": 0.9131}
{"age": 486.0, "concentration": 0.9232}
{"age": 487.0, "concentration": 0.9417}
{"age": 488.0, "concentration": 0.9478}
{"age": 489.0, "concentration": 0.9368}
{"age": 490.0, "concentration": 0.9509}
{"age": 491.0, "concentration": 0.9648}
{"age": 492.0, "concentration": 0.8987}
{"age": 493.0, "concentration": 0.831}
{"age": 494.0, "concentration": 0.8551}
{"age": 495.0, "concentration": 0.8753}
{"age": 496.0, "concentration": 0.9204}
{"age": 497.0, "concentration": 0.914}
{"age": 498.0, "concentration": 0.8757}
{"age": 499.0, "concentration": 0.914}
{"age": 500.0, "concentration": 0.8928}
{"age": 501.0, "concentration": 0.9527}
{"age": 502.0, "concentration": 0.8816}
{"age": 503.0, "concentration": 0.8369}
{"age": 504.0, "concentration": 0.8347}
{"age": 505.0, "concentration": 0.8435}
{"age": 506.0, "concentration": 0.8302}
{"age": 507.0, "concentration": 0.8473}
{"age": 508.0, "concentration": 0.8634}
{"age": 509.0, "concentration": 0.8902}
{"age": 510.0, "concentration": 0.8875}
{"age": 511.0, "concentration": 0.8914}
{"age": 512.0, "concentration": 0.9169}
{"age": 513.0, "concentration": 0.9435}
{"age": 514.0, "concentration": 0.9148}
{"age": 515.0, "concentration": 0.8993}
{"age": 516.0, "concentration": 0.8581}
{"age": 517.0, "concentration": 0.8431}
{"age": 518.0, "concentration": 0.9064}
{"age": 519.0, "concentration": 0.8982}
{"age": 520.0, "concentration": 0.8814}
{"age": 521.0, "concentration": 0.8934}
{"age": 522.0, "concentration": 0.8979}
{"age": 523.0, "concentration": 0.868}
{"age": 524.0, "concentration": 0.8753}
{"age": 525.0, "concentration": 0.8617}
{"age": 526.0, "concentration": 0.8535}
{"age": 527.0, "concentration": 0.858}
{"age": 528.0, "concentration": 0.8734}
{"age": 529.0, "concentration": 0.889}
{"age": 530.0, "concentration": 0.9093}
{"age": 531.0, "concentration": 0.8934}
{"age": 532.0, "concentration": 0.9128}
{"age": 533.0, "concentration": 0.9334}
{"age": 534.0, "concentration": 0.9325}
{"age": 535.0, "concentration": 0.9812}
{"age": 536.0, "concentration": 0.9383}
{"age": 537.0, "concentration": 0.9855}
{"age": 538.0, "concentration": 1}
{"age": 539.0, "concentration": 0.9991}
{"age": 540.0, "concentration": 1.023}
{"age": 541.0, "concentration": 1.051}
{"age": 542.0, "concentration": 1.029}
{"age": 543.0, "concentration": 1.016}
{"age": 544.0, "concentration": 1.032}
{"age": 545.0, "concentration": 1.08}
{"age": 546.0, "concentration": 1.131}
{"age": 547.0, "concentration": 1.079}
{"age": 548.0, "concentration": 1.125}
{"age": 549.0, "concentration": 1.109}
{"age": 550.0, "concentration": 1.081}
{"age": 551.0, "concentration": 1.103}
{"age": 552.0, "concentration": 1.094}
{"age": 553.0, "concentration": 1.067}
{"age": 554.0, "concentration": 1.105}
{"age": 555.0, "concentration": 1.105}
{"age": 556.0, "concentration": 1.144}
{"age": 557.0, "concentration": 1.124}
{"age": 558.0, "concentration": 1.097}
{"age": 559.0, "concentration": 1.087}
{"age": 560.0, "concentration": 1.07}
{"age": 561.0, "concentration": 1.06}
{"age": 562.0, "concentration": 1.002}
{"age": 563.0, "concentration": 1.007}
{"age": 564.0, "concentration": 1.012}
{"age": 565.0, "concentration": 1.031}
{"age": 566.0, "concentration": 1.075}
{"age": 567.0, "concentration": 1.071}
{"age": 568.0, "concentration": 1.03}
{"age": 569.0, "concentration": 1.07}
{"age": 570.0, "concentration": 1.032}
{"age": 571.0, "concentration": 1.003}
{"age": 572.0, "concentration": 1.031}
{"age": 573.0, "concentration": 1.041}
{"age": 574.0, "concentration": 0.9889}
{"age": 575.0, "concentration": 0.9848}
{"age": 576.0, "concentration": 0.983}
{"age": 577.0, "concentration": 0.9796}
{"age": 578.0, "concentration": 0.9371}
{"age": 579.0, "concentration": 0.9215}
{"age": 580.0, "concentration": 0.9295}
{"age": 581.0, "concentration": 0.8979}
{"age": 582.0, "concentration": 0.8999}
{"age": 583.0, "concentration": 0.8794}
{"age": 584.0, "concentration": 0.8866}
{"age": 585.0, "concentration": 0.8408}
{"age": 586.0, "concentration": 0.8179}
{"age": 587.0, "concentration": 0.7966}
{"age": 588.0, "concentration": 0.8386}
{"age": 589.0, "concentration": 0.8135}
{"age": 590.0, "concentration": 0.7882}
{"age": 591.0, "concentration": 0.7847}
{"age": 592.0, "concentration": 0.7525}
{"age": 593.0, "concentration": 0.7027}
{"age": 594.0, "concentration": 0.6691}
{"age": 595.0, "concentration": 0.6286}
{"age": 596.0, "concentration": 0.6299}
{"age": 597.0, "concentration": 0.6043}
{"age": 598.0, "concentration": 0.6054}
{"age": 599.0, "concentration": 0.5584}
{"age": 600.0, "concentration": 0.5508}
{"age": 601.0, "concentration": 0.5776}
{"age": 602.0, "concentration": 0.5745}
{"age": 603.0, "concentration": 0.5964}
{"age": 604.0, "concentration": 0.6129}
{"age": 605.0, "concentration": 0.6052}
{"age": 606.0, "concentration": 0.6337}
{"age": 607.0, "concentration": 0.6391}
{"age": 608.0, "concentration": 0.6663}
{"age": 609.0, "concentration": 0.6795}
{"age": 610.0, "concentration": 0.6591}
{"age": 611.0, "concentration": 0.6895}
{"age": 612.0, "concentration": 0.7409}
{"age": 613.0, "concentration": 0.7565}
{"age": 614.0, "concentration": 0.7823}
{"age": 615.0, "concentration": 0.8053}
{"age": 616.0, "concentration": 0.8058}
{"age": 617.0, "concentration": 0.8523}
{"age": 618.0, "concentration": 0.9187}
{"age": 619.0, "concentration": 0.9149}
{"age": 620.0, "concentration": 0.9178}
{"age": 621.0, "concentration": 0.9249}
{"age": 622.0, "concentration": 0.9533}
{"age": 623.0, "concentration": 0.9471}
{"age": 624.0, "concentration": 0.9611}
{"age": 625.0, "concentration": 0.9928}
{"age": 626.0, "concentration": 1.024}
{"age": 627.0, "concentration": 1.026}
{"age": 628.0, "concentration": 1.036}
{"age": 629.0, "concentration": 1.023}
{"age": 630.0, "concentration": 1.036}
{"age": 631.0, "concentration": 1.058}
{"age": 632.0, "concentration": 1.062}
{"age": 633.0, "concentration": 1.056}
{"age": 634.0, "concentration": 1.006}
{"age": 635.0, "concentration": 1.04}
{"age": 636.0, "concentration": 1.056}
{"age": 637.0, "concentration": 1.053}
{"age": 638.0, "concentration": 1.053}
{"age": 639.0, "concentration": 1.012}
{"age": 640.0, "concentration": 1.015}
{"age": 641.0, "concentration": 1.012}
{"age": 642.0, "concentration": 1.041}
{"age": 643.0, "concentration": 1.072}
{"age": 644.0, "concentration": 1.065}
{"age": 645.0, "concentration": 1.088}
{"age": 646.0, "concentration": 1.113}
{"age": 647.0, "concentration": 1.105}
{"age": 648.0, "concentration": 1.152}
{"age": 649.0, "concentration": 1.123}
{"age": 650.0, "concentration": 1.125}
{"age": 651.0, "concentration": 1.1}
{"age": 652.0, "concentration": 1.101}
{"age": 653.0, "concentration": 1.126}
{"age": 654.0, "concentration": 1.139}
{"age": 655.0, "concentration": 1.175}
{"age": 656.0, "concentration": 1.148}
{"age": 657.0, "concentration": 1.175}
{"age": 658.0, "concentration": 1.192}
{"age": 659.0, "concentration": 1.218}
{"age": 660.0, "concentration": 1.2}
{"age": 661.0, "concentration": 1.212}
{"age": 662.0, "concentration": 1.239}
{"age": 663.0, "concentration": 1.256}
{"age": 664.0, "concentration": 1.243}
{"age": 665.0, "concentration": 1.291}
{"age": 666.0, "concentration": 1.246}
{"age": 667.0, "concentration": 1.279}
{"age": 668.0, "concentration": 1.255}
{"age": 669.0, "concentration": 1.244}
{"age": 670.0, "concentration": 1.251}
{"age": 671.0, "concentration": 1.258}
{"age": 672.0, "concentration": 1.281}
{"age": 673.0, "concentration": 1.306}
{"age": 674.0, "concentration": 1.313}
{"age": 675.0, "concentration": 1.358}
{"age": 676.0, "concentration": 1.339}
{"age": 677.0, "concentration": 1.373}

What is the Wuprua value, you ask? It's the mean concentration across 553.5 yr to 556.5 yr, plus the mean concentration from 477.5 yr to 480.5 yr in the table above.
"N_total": 2.13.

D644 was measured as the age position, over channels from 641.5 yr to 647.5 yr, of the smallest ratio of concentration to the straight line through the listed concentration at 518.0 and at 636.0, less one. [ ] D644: 642.0 yr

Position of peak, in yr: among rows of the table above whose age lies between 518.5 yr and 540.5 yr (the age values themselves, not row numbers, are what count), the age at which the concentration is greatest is 540.0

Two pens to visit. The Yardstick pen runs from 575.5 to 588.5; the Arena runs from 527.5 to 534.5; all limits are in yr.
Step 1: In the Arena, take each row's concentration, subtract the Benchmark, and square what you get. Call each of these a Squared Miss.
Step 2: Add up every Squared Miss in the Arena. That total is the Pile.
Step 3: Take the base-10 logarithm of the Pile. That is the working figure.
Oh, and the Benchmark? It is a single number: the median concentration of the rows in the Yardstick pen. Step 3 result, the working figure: -2.5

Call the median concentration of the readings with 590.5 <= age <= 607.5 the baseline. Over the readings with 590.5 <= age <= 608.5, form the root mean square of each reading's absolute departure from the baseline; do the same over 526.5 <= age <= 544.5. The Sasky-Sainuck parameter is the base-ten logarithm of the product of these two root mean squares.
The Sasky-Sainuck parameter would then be -1.6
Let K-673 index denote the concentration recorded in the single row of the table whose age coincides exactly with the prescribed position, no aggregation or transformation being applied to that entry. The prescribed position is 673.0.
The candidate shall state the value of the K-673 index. 1.306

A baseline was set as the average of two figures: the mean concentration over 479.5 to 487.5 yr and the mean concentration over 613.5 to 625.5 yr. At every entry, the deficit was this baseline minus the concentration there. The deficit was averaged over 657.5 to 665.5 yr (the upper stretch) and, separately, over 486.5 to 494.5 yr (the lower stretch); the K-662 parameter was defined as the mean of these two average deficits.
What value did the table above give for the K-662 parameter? -0.14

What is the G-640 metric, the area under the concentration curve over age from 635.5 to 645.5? 10.5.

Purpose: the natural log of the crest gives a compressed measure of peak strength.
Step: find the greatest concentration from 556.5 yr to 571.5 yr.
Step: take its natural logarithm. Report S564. 0.12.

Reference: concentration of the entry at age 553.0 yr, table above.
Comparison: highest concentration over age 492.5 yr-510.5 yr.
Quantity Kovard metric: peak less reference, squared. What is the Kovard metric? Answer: 0.013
